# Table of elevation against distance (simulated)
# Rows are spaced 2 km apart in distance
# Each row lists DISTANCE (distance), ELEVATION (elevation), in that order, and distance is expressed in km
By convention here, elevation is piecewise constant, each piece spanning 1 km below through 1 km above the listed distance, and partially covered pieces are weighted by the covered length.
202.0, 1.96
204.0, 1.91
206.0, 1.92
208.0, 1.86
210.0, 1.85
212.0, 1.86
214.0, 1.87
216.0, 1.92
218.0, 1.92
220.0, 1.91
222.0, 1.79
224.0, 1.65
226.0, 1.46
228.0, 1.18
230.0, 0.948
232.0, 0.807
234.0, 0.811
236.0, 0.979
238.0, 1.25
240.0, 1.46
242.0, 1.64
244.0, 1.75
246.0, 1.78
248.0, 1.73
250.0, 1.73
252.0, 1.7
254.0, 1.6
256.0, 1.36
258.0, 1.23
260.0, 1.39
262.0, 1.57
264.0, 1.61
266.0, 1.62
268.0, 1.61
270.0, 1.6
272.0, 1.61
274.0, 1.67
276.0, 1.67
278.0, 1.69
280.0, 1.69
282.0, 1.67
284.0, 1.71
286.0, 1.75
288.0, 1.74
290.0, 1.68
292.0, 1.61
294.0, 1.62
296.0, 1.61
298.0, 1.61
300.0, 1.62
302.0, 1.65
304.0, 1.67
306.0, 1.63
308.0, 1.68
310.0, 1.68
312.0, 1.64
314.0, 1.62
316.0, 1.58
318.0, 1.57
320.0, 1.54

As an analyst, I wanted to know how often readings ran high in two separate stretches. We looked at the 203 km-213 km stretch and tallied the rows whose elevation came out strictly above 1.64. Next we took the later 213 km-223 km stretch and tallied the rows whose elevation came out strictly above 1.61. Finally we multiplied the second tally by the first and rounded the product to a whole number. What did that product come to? 25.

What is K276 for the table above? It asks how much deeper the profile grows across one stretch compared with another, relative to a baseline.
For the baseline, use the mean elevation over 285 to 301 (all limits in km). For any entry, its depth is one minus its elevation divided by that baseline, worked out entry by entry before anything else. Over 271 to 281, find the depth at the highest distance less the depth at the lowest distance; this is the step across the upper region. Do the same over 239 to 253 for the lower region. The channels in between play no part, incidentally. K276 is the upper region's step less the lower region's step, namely 0.10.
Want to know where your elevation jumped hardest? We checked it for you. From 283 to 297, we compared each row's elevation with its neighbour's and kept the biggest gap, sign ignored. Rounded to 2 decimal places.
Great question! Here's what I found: 0.07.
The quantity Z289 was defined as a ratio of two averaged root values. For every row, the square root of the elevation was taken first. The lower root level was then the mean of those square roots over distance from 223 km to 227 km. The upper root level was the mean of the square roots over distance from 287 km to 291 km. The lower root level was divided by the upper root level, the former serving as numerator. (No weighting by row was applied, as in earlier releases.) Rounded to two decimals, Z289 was 0.95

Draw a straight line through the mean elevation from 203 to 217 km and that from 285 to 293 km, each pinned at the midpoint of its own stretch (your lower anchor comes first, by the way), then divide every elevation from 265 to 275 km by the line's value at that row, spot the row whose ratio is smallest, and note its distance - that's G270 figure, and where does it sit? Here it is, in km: 270.0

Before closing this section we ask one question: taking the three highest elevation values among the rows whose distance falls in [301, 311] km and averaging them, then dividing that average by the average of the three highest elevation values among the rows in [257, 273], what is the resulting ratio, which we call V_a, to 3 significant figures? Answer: 1.04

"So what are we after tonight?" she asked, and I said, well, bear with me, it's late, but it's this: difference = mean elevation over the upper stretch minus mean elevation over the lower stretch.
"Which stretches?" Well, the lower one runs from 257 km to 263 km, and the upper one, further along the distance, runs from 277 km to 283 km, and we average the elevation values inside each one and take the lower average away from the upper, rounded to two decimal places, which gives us 0.29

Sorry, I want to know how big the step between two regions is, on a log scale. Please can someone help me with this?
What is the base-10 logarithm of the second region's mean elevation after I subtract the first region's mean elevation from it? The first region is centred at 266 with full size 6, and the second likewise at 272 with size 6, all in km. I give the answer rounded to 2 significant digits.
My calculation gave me -1.9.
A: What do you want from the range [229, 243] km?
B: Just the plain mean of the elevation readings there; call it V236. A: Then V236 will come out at 1.13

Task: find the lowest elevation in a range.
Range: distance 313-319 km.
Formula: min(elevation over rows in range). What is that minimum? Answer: 1.57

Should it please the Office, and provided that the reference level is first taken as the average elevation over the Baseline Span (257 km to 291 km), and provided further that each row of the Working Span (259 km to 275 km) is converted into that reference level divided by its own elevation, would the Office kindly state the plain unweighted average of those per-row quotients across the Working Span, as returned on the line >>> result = 1.02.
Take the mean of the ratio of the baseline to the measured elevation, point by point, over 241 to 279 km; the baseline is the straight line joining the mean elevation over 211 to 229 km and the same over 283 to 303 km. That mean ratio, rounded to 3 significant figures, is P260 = 1.06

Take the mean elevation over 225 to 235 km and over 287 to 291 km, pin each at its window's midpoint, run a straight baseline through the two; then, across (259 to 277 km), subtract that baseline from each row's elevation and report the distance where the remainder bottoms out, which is 260.0 km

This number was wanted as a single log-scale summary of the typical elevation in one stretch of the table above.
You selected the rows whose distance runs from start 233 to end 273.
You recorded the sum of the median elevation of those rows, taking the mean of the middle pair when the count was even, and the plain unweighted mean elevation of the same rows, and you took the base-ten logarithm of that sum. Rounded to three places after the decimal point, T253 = 0.492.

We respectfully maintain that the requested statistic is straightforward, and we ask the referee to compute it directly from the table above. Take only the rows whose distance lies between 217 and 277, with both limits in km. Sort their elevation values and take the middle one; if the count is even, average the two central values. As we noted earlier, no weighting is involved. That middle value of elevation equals 1.61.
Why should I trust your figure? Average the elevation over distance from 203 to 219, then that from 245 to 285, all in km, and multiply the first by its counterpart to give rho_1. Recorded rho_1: 3.04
